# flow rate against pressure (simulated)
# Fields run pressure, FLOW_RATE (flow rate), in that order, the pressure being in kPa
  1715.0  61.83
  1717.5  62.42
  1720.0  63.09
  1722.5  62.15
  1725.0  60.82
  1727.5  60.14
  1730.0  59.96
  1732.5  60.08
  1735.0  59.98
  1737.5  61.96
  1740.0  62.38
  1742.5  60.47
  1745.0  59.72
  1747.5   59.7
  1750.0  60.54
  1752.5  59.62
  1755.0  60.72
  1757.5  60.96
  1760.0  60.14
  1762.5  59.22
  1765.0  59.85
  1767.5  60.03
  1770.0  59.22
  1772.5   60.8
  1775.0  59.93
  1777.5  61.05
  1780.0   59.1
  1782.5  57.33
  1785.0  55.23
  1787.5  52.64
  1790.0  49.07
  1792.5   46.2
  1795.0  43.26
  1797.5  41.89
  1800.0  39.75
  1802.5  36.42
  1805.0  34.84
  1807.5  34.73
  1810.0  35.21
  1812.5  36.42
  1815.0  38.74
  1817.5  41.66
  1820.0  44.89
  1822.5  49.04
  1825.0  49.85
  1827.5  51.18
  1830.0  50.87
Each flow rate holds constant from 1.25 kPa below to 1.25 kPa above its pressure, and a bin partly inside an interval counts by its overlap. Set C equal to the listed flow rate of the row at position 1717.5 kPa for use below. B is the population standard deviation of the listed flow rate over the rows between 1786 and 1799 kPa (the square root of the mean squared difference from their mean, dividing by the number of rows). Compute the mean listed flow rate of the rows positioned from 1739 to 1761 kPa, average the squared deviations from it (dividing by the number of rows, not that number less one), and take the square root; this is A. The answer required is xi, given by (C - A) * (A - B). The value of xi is -190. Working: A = 0.8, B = 3.9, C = 62.42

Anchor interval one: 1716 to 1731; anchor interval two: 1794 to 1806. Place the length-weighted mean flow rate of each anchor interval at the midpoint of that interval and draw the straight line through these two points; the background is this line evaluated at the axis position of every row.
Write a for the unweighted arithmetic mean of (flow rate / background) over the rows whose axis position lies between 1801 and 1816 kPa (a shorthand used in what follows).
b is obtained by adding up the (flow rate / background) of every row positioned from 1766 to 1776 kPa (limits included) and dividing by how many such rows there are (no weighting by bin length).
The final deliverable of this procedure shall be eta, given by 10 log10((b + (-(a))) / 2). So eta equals -9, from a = 0.98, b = 1.26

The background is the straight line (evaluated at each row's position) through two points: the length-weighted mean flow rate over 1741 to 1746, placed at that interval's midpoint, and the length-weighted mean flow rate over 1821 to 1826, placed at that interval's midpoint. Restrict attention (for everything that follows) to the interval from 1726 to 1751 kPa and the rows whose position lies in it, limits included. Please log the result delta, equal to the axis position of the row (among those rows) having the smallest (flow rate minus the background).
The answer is 1727.5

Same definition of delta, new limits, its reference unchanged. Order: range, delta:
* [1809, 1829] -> 1810.0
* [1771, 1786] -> 1785.0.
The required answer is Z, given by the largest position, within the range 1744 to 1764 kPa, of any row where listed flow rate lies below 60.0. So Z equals 1762.5 kPa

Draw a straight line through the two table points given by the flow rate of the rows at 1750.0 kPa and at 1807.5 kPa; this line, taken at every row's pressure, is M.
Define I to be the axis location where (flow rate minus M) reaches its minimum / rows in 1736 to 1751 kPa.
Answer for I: 1737.5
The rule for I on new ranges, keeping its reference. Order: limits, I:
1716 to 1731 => 1717.5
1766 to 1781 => 1767.5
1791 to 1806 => 1805.0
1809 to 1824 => 1810.0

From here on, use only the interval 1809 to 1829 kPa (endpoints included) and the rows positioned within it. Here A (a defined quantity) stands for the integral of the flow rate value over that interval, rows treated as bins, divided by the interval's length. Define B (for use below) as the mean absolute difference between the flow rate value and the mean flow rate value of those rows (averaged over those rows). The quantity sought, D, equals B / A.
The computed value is 0.12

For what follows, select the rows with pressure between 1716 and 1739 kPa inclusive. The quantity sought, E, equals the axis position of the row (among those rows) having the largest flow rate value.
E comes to 1720.0 kPa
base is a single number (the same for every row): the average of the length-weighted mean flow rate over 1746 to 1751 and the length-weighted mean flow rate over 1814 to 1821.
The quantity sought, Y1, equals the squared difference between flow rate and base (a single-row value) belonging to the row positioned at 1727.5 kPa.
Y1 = 85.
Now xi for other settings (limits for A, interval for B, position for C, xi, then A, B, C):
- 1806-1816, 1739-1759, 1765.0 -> 41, 1.6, 0.9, 59.85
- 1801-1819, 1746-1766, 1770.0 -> 101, 2.3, 0.6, 59.22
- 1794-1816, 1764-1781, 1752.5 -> 130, 3.0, 0.7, 59.62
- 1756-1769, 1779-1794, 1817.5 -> -163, 0.6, 4.5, 41.66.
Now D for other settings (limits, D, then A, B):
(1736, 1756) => 0.01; 60.6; 0.8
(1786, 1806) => 0.11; 43.3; 4.8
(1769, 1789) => 0.04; 58.0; 2.3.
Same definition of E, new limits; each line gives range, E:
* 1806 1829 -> 1827.5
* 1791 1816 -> 1792.5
